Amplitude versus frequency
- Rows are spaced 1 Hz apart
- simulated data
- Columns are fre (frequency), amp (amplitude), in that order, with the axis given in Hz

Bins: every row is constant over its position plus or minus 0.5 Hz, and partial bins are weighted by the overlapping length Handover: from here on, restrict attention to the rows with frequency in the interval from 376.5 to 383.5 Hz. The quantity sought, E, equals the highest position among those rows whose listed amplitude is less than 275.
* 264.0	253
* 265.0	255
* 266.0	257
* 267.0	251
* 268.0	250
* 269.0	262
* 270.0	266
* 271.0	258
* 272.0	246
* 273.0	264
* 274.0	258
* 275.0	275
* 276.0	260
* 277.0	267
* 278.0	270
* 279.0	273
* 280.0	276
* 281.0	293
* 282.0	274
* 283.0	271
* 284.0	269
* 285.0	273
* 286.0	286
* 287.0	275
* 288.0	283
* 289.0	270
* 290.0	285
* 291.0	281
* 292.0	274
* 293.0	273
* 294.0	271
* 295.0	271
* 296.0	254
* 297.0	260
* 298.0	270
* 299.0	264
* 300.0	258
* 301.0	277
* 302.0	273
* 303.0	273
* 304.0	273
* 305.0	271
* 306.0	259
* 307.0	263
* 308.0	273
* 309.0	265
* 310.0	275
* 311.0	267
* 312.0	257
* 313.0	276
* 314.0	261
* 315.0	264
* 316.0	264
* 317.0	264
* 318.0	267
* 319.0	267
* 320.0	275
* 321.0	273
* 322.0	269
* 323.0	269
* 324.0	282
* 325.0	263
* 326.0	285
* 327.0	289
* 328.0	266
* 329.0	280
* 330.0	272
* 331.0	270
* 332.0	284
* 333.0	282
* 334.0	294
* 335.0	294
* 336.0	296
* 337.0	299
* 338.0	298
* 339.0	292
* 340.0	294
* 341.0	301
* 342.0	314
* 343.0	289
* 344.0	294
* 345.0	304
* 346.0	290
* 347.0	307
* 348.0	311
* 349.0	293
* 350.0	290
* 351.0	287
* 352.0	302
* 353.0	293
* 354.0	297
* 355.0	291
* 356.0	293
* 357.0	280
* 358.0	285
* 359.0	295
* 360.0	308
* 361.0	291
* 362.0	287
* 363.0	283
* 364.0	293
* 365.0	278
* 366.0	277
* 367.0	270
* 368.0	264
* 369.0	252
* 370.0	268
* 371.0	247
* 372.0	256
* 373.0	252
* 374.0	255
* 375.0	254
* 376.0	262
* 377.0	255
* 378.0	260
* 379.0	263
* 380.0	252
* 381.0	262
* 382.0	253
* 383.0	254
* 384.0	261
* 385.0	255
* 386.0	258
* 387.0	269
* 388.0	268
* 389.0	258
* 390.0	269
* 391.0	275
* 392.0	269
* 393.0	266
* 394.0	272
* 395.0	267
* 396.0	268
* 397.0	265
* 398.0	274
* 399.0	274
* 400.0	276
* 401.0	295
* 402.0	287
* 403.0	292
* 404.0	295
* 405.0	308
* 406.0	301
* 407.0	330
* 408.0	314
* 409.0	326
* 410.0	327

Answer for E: 383.0 Hz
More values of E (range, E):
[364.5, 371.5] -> 371.0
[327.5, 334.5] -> 331.0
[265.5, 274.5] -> 274.0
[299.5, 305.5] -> 305.0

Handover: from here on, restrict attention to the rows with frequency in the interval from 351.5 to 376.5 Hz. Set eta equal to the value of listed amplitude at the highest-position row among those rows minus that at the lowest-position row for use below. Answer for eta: -40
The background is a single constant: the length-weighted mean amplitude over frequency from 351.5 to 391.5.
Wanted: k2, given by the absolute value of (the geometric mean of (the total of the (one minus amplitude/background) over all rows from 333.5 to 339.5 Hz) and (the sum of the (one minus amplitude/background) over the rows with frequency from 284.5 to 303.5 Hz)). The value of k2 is 0.20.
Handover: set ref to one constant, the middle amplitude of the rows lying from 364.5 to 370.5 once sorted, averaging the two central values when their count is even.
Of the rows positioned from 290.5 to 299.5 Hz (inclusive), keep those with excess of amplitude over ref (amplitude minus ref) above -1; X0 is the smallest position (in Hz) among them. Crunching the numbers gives 291.0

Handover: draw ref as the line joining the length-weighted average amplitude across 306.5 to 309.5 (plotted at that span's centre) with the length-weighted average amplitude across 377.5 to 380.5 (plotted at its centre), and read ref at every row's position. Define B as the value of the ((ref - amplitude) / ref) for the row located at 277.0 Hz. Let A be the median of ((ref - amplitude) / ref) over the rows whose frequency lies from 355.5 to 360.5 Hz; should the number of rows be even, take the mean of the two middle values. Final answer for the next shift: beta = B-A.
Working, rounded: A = -0.12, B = 0.01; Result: 0.14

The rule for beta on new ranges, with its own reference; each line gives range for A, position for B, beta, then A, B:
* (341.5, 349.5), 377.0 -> 0.15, -0.14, 0.01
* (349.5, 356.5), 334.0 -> 0.01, -0.12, -0.11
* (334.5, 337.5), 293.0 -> 0.11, -0.12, -0.02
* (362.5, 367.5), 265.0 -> 0.13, -0.07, 0.06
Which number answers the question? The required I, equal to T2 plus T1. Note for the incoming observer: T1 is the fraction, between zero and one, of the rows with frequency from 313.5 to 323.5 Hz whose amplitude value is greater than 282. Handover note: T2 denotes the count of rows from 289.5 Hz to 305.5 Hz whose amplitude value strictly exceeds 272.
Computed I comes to 8.0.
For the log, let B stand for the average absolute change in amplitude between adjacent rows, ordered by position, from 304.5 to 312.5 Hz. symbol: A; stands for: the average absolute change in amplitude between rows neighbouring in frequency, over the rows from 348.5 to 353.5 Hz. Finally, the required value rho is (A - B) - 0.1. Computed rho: -1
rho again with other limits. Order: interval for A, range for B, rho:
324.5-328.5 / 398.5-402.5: 7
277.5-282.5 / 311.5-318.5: 4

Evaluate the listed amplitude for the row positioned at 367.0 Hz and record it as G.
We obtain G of 270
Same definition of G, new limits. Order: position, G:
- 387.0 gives 269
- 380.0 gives 252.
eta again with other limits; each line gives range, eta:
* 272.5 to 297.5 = -4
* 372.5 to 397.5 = 13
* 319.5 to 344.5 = 19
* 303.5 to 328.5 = -7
